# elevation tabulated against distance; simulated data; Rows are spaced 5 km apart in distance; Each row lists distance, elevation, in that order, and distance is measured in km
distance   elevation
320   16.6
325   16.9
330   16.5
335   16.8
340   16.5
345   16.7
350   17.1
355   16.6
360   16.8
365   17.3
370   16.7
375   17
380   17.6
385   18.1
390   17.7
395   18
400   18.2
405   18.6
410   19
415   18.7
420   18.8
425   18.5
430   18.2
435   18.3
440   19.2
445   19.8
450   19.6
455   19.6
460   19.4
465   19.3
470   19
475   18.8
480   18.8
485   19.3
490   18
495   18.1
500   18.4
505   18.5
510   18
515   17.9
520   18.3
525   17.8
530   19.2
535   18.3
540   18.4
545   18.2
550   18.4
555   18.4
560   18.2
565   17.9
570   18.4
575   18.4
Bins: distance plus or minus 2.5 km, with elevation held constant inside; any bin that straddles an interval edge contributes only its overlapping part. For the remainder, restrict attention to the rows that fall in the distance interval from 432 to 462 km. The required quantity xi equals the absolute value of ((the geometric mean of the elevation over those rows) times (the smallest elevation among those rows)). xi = 353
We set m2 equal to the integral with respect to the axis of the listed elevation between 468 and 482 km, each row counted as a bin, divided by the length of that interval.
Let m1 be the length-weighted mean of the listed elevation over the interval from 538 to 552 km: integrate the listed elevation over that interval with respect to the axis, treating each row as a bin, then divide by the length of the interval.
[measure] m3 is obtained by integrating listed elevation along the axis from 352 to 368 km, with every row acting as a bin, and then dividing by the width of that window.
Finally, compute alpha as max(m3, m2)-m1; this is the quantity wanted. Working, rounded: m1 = 18.3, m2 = 18.9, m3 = 16.9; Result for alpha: 0.5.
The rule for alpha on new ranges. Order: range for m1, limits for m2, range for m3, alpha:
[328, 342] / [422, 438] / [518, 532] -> 1.8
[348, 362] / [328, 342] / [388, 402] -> 1.1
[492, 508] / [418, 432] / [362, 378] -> 0.2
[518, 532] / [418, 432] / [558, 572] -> 0.1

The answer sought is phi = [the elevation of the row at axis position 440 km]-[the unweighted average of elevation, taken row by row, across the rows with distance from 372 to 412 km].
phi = 1.2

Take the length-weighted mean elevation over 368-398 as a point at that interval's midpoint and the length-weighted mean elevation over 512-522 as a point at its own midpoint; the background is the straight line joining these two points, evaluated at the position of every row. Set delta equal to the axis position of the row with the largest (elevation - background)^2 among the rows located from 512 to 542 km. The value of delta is 530 km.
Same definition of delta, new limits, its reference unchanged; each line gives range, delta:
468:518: 485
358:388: 370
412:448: 445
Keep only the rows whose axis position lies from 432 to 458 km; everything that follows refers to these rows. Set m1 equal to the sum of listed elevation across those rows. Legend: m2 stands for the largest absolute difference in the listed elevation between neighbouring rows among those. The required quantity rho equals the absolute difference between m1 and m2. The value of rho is 96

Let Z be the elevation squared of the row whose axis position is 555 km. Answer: 339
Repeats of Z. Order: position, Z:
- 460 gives 376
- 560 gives 331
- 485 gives 372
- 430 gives 331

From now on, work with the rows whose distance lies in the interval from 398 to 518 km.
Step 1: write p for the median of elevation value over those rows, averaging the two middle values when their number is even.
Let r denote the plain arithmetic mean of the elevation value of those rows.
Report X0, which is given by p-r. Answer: 0.000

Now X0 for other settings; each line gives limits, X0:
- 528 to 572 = 0.022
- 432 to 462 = 0.183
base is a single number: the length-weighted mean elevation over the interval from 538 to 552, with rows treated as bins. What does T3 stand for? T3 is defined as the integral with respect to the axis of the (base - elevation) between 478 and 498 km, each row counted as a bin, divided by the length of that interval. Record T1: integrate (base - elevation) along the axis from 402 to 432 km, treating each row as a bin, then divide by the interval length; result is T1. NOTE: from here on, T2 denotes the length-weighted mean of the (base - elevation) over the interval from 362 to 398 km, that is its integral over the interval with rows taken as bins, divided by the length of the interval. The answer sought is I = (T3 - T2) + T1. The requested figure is -1.4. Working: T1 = -0.3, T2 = 0.84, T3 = -0.21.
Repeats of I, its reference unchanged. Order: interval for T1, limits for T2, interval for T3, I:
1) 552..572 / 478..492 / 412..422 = 0.1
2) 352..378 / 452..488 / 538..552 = 2.3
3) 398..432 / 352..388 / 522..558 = -1.5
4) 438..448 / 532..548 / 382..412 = -1.1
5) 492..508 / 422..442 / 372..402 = 0.8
